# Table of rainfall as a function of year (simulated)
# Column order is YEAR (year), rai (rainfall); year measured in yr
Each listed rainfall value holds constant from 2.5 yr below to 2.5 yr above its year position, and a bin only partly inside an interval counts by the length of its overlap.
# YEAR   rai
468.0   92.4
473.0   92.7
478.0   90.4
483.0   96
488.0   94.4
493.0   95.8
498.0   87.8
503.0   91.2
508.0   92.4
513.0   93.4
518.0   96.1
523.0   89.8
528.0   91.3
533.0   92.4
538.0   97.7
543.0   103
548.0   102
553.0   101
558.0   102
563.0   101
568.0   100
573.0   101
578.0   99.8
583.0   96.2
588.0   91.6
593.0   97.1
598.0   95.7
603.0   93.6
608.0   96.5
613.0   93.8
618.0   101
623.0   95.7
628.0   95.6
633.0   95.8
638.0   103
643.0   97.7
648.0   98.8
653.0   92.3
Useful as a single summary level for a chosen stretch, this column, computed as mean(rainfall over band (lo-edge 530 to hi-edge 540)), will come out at 95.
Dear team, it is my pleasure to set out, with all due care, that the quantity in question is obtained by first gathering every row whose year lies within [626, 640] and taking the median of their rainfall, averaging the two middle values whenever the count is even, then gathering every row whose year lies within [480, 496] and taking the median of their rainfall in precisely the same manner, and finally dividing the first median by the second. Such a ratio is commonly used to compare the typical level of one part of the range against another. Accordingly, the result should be 1.00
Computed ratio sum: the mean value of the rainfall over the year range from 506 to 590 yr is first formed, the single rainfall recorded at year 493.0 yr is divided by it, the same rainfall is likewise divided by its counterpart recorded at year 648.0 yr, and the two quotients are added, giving 1.96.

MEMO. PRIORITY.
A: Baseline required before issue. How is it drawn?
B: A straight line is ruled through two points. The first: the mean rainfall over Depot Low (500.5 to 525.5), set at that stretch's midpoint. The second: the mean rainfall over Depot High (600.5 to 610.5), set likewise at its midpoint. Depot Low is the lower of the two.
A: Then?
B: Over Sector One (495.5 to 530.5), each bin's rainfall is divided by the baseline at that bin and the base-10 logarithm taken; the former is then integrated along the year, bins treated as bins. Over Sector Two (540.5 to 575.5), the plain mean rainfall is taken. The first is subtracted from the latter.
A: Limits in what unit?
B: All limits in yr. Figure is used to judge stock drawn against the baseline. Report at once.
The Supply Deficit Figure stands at 102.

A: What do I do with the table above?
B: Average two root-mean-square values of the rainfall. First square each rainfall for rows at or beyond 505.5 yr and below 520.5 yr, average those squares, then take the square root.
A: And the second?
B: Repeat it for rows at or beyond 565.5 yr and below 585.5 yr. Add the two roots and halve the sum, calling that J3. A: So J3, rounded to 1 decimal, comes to 96.6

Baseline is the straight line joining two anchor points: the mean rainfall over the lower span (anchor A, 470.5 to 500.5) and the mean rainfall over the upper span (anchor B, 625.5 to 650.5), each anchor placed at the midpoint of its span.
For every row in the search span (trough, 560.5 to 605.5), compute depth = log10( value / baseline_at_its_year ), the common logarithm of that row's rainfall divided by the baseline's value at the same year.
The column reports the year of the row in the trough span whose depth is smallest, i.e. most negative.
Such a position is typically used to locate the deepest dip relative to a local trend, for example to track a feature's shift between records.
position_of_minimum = 588.0 yr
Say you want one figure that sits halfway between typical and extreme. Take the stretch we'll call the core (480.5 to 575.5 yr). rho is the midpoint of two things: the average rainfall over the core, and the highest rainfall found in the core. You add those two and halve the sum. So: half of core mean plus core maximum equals 100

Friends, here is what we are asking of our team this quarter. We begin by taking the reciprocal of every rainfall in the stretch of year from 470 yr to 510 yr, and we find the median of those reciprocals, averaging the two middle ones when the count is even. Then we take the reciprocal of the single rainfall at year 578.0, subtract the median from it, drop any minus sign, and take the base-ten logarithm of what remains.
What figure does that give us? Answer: -3.1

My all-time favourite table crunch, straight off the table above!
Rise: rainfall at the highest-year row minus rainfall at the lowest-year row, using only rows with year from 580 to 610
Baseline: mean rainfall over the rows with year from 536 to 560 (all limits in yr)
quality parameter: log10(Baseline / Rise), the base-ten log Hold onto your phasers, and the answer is 2.5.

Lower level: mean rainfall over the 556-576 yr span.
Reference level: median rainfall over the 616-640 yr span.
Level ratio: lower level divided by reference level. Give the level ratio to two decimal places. 1.05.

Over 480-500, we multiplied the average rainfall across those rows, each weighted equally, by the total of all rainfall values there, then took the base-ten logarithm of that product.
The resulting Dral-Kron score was 4.54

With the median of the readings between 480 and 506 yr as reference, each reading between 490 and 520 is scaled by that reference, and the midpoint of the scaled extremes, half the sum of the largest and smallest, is 0.97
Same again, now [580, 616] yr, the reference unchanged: 1.00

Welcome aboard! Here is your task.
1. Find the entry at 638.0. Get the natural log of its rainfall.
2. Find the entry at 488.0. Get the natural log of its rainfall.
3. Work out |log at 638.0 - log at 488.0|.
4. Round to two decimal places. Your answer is 0.09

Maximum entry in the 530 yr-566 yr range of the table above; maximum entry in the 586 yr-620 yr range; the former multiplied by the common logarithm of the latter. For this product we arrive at 206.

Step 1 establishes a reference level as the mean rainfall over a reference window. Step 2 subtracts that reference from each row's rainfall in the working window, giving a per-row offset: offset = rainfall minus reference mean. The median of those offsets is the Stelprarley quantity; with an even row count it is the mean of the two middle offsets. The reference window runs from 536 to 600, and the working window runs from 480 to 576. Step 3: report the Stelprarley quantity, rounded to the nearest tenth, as -3.1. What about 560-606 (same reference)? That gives -2.0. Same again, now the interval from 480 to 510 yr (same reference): -5.7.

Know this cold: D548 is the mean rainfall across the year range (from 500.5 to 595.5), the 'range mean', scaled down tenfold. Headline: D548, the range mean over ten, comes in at 9.68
